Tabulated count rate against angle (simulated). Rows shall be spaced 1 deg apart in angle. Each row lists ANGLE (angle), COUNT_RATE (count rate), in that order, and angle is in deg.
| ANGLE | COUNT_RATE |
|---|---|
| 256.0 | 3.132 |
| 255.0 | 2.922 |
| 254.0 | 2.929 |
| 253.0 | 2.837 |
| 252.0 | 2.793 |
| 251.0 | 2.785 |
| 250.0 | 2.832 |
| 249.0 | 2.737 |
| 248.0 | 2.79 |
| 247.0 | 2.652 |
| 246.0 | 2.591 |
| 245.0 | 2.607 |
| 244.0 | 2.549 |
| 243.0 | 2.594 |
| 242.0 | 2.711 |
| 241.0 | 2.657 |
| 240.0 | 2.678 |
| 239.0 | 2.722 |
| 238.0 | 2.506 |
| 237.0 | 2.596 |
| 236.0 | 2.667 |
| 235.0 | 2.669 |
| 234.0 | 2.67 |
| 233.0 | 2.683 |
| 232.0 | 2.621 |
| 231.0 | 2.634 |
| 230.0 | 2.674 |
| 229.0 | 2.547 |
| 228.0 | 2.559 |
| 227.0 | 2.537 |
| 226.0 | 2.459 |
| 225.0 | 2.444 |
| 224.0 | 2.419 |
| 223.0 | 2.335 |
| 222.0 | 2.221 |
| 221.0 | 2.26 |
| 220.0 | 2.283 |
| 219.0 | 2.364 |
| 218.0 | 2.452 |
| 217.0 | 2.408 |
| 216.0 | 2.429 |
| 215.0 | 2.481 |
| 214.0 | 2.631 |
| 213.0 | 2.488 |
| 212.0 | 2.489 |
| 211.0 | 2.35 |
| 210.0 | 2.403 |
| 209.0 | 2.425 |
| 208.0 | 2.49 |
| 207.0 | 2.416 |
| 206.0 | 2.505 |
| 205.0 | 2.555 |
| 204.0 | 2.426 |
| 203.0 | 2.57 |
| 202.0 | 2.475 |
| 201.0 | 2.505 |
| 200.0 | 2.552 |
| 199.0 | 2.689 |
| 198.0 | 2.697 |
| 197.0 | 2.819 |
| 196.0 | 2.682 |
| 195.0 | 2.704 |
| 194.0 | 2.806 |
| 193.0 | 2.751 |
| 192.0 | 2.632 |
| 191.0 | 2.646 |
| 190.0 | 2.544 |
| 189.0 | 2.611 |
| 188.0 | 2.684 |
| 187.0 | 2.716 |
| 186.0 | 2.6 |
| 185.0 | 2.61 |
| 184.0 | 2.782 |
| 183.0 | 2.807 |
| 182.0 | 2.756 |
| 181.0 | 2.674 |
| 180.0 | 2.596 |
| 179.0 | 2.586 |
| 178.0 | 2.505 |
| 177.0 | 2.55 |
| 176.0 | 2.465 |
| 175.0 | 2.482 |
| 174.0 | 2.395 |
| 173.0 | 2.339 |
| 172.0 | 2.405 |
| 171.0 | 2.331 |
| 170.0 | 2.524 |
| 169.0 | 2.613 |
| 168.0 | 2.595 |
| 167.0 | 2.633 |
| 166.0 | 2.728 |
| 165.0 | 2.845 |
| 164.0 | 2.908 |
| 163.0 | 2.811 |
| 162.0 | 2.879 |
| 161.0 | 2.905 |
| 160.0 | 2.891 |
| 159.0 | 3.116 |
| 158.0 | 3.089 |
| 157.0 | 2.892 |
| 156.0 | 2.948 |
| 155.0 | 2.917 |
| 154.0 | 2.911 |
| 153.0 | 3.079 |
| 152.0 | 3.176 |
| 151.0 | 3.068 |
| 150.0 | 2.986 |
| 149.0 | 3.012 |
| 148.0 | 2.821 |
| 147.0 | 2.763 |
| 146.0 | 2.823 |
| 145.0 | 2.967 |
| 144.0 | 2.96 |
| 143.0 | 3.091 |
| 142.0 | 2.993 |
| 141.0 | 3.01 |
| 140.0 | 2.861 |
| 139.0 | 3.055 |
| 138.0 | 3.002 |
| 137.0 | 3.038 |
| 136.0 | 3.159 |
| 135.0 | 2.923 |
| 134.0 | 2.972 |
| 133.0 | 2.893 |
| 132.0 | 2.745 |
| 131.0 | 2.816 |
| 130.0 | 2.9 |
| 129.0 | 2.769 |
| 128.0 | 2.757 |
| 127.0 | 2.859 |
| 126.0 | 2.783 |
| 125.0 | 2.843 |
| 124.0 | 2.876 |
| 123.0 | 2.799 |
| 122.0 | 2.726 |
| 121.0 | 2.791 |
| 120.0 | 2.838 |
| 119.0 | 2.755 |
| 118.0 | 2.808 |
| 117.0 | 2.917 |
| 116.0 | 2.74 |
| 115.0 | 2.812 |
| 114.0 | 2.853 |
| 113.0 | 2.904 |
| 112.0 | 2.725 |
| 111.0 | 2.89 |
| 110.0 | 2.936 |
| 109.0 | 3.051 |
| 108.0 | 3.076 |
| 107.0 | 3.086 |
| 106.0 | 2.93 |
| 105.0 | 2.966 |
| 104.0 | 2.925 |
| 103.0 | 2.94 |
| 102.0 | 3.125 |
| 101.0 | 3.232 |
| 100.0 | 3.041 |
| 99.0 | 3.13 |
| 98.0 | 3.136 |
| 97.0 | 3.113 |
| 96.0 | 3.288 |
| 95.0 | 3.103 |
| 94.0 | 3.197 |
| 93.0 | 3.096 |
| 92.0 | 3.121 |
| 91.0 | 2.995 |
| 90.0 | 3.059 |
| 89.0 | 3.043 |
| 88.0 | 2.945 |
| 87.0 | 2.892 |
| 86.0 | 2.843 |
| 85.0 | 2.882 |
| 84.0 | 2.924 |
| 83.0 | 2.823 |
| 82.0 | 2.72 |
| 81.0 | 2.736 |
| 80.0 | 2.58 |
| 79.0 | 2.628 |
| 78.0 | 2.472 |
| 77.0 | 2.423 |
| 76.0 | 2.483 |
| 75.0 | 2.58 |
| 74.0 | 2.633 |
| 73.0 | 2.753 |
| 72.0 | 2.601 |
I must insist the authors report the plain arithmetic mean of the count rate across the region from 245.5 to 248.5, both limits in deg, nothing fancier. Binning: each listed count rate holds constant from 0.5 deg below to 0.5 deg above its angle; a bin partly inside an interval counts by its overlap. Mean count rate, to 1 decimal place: 2.7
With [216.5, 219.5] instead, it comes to 2.4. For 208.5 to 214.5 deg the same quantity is 2.5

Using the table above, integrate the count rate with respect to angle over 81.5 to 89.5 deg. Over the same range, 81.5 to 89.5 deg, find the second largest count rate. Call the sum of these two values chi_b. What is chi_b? 26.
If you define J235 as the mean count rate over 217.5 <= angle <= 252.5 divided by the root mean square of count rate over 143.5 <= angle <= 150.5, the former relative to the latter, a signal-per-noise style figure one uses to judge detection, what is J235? 0.89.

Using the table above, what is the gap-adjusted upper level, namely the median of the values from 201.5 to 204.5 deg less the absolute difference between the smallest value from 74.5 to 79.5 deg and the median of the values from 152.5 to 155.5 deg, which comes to 2.0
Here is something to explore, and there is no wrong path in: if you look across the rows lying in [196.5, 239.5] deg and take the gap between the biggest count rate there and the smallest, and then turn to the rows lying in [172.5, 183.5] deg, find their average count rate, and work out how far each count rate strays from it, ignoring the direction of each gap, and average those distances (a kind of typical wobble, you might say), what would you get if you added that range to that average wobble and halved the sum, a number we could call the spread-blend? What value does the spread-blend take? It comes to 0.36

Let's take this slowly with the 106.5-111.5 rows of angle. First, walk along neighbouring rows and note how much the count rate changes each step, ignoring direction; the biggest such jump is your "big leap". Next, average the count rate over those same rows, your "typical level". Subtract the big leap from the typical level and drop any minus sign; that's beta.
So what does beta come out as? 2.89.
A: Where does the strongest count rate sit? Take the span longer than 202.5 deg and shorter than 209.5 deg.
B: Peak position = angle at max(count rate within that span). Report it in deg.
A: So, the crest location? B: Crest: 203.0 deg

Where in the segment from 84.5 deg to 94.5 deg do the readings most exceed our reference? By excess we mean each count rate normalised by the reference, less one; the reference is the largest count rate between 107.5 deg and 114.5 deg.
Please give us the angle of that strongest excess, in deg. 94.0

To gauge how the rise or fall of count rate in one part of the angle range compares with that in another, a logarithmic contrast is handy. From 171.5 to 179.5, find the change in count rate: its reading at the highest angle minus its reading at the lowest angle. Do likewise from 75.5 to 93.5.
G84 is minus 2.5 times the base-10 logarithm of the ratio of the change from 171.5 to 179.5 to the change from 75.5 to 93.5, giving 1.3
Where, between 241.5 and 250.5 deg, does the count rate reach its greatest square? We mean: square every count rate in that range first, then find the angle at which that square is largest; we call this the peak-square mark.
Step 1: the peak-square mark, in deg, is 250.0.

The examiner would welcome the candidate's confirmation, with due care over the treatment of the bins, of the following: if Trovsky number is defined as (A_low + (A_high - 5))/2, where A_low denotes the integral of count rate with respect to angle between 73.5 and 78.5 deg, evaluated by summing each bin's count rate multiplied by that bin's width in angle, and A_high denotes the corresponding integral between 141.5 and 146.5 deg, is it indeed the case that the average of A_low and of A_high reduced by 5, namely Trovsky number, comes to 11.2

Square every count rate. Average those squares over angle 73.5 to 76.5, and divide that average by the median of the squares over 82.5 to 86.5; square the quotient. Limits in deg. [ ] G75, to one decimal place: 0.6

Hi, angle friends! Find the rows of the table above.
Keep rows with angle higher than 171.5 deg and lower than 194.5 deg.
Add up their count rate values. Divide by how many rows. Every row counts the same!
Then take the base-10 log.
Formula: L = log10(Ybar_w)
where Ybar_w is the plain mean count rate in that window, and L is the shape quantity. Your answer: 0.42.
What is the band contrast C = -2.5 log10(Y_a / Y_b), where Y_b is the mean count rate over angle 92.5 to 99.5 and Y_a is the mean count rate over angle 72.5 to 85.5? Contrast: 0.18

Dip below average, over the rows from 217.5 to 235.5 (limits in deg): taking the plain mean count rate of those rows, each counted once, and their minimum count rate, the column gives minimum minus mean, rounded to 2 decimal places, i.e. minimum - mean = -0.27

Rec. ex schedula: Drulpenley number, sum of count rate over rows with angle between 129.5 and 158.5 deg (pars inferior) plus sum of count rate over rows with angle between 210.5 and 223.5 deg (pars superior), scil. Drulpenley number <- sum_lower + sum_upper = 117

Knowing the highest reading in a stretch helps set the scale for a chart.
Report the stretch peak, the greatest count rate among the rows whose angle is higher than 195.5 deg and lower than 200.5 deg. 2.819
